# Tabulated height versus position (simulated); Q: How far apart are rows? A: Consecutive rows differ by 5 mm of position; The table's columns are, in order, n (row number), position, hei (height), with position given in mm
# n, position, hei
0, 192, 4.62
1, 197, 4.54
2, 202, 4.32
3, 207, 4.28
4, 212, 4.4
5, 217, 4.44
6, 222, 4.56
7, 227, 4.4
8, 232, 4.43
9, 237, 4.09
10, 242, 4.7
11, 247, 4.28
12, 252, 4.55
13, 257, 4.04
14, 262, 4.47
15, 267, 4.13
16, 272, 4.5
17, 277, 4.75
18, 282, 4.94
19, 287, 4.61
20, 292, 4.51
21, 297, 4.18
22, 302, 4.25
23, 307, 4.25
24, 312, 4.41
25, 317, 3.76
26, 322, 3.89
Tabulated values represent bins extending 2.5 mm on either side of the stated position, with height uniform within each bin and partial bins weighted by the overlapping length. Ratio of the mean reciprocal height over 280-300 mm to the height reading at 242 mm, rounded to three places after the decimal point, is 0.047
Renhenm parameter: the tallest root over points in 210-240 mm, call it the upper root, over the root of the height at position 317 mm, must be 1.10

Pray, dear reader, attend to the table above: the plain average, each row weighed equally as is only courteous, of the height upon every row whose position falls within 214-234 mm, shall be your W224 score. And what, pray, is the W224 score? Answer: 4.46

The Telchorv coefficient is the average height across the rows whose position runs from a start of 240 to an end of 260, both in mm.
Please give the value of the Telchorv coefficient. 4.39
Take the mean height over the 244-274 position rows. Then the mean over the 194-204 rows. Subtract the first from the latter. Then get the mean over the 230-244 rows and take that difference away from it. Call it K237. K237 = 4.3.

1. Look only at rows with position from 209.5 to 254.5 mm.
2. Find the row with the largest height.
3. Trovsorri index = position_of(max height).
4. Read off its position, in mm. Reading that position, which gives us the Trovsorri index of 242 mm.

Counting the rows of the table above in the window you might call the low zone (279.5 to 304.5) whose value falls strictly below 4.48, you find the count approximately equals 2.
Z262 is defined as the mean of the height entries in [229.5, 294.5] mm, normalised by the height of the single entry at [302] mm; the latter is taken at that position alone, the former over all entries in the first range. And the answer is 1.05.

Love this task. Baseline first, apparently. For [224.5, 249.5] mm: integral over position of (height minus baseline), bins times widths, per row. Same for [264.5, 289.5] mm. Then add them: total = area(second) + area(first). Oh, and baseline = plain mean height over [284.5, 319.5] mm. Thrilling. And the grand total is 10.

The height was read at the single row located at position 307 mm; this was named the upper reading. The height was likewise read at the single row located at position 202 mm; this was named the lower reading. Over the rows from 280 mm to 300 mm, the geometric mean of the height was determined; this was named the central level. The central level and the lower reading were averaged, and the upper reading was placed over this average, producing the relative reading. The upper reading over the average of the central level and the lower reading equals 0.96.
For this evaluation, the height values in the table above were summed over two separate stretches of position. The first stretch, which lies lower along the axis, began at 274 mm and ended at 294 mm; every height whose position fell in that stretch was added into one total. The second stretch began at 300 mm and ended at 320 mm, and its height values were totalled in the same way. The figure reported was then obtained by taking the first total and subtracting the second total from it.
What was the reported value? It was 2.1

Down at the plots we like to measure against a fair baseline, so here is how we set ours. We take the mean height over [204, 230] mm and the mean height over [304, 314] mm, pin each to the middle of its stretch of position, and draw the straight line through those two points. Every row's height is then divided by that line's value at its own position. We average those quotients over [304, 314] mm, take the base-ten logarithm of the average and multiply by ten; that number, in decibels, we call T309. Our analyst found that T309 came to 0.00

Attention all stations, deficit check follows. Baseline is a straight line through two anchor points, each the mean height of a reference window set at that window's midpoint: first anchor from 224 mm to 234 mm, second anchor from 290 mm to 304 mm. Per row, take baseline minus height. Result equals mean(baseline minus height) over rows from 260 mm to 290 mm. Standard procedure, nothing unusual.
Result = -0.22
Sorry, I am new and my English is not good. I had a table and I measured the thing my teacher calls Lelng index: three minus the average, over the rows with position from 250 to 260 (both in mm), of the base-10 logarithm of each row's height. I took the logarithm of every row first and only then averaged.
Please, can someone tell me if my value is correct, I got 2.368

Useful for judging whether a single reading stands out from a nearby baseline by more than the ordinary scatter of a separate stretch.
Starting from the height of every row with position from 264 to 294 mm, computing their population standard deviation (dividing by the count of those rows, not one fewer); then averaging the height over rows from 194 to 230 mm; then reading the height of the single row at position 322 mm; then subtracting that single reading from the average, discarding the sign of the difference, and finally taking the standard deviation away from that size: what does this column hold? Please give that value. 0.28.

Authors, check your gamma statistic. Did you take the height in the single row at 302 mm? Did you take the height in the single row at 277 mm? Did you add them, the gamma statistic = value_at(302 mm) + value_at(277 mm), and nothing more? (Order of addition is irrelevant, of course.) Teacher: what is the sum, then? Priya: 9.0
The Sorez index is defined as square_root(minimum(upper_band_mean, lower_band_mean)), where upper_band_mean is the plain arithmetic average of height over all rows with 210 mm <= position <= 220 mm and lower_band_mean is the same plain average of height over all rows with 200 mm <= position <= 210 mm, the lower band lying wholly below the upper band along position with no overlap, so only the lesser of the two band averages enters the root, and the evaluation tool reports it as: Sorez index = 2.07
